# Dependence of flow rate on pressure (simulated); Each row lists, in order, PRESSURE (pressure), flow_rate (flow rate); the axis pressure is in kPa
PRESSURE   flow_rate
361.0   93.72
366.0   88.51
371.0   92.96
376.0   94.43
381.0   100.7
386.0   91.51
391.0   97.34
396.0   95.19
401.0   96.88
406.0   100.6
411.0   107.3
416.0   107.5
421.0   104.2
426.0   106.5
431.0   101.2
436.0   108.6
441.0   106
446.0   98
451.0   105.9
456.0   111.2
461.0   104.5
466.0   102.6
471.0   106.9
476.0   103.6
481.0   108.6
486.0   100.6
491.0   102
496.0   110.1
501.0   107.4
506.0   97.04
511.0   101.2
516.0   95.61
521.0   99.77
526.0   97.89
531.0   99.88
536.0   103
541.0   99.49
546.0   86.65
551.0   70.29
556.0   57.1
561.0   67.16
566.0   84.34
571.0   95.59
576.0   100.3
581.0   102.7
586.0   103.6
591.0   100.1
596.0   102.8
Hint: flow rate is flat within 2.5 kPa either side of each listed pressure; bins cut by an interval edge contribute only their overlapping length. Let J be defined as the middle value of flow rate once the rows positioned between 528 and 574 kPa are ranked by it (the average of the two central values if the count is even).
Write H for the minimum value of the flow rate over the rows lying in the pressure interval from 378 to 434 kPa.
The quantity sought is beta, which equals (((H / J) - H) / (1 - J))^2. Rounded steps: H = 91.51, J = 87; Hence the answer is 1.12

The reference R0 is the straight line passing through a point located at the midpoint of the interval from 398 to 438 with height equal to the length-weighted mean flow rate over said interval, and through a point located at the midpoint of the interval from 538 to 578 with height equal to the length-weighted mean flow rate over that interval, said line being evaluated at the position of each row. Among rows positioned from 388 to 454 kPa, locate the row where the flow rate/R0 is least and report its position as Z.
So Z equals 396.0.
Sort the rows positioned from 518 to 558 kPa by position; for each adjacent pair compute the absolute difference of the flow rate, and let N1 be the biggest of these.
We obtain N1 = 16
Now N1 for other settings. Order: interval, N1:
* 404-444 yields 7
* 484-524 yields 10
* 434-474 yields 8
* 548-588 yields 17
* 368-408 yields 9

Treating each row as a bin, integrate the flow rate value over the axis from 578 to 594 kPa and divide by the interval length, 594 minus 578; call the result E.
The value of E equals 102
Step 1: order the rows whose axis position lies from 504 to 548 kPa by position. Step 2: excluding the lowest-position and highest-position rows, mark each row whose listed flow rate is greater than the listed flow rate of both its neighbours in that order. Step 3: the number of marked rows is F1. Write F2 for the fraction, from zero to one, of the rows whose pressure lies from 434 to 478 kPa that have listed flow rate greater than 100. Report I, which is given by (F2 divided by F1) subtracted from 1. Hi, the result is 0.7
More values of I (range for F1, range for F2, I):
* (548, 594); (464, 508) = 0.1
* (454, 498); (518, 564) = 0.9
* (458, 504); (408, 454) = 0.7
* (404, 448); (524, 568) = 1.0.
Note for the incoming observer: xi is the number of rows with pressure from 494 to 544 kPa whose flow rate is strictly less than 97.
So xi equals 1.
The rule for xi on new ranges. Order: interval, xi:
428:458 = 0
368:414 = 5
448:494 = 0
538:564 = 4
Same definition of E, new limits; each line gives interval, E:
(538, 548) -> 94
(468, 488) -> 105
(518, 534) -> 99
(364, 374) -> 91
